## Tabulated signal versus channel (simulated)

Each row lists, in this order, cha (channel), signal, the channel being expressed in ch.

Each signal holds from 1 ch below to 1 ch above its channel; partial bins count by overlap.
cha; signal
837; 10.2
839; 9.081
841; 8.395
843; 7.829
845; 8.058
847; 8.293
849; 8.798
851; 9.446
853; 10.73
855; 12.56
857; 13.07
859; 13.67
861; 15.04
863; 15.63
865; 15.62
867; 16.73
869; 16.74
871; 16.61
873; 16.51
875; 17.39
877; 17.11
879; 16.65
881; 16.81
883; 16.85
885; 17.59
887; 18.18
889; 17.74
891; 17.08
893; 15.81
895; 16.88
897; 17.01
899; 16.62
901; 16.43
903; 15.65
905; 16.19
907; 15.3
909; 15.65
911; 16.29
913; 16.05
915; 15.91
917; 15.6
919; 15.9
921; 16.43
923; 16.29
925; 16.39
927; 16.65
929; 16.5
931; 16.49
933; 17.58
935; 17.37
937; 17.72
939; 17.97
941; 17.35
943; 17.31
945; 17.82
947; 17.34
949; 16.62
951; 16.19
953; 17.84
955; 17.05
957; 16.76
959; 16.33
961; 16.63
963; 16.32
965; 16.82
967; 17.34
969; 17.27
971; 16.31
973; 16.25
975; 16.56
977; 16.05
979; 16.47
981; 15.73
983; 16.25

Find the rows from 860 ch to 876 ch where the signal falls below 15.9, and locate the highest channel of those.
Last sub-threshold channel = 865 ch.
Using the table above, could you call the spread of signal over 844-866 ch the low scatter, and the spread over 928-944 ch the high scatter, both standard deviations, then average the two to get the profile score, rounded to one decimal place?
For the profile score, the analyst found 1.7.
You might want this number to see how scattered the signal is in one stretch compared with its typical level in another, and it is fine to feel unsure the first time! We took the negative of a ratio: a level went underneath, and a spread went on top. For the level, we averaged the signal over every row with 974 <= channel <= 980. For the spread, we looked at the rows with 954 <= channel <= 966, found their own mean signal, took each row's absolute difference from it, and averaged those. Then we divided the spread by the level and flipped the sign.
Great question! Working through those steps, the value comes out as -0.014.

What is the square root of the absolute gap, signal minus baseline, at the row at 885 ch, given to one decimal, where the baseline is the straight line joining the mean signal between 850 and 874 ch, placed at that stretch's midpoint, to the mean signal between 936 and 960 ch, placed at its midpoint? 1.6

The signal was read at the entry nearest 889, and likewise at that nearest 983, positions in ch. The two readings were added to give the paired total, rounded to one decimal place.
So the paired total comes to 34.0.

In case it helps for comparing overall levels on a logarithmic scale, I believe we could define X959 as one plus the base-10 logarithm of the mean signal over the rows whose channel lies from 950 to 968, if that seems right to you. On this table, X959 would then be 2.23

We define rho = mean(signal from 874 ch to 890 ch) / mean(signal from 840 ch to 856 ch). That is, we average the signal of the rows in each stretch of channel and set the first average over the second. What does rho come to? 1.87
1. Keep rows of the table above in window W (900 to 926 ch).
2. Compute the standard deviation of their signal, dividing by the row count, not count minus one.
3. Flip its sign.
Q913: -0.36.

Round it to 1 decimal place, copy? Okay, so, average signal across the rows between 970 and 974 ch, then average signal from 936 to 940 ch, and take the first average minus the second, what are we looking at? -1.6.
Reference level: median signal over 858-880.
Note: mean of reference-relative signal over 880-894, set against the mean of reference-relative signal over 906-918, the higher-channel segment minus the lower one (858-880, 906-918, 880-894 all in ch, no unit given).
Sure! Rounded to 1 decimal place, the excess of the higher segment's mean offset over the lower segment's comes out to -1.4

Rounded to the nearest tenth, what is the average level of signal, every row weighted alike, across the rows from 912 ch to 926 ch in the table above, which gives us 16.1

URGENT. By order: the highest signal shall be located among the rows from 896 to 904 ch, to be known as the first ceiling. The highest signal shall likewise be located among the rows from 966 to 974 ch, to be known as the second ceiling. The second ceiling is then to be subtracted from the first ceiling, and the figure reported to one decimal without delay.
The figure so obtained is -0.3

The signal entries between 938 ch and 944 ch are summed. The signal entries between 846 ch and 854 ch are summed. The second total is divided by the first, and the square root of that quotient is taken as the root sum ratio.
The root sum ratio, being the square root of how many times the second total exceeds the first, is 0.84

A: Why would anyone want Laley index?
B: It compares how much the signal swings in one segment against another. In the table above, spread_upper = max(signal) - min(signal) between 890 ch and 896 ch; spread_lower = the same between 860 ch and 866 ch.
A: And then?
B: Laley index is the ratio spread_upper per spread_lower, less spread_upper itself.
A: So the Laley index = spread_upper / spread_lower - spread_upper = 0.88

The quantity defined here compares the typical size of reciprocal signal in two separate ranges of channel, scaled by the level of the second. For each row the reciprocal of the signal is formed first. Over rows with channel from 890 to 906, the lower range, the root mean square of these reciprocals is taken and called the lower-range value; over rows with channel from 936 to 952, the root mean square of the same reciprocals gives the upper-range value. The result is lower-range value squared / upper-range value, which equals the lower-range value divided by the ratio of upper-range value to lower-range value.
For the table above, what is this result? 0.0639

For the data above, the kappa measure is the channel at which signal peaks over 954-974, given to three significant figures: 967 ch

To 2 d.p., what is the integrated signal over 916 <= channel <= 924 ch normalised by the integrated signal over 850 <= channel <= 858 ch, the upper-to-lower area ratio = 1.40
